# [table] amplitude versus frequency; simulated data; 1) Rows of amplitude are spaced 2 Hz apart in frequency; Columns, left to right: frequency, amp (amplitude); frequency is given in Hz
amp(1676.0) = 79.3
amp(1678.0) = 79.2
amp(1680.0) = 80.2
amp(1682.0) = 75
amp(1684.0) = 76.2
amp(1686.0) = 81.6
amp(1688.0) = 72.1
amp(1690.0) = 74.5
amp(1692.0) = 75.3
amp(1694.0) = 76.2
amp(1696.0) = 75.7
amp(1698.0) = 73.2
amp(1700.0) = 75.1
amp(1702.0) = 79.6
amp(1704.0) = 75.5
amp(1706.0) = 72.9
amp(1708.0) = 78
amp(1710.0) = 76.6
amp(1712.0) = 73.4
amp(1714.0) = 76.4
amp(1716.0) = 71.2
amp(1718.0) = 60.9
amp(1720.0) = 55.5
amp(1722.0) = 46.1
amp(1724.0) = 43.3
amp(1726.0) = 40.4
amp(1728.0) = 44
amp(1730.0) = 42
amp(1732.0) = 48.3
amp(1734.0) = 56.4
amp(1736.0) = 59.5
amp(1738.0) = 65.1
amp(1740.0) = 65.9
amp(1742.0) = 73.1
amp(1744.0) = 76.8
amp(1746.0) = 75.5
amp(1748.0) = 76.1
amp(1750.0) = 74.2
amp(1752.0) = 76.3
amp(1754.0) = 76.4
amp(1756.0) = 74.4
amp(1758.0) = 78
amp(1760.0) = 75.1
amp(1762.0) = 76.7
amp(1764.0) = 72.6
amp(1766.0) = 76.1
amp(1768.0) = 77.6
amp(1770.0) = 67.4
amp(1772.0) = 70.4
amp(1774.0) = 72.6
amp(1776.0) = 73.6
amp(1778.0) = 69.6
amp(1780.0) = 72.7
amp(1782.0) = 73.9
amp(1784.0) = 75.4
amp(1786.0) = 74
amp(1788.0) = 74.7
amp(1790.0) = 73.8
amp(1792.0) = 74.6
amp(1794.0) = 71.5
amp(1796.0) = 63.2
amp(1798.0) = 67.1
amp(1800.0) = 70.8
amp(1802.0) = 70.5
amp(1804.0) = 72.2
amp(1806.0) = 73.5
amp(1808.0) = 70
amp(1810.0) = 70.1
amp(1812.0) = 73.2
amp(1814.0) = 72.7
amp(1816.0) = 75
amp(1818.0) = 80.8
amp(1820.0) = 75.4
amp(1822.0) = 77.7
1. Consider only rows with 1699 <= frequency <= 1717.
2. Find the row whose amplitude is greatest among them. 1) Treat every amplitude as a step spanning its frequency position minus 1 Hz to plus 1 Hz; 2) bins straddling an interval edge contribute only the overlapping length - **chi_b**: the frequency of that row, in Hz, 1702.0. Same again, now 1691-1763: 1702.0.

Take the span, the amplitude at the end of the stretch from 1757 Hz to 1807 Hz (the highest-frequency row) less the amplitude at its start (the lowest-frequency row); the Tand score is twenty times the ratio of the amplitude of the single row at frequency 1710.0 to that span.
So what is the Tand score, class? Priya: -340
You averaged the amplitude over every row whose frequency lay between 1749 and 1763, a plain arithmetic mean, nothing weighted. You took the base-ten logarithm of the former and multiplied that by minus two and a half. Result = -4.70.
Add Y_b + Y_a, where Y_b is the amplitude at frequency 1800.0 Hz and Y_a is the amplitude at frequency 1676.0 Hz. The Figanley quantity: 150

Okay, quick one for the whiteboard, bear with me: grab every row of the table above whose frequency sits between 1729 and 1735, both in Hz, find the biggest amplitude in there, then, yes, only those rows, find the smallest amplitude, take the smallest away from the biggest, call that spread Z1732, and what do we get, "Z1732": 14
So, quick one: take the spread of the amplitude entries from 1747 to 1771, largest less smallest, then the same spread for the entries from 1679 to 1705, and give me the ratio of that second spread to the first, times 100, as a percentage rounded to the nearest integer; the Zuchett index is 90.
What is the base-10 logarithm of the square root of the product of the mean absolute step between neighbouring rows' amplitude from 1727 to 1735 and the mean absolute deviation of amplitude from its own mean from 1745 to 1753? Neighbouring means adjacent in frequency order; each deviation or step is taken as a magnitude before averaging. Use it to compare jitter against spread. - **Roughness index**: 0.28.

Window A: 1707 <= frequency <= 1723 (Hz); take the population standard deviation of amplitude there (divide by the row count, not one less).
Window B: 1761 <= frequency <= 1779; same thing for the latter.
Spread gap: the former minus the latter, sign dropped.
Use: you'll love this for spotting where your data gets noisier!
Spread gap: 7.7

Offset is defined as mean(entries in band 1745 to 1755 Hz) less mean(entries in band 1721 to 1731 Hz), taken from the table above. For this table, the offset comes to 33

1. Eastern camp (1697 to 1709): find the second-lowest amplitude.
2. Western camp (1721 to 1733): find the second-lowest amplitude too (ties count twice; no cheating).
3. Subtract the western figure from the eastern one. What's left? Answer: 31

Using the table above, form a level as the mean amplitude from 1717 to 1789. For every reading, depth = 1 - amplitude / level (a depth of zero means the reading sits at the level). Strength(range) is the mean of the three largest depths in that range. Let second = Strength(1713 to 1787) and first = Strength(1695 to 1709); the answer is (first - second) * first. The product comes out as 0.048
